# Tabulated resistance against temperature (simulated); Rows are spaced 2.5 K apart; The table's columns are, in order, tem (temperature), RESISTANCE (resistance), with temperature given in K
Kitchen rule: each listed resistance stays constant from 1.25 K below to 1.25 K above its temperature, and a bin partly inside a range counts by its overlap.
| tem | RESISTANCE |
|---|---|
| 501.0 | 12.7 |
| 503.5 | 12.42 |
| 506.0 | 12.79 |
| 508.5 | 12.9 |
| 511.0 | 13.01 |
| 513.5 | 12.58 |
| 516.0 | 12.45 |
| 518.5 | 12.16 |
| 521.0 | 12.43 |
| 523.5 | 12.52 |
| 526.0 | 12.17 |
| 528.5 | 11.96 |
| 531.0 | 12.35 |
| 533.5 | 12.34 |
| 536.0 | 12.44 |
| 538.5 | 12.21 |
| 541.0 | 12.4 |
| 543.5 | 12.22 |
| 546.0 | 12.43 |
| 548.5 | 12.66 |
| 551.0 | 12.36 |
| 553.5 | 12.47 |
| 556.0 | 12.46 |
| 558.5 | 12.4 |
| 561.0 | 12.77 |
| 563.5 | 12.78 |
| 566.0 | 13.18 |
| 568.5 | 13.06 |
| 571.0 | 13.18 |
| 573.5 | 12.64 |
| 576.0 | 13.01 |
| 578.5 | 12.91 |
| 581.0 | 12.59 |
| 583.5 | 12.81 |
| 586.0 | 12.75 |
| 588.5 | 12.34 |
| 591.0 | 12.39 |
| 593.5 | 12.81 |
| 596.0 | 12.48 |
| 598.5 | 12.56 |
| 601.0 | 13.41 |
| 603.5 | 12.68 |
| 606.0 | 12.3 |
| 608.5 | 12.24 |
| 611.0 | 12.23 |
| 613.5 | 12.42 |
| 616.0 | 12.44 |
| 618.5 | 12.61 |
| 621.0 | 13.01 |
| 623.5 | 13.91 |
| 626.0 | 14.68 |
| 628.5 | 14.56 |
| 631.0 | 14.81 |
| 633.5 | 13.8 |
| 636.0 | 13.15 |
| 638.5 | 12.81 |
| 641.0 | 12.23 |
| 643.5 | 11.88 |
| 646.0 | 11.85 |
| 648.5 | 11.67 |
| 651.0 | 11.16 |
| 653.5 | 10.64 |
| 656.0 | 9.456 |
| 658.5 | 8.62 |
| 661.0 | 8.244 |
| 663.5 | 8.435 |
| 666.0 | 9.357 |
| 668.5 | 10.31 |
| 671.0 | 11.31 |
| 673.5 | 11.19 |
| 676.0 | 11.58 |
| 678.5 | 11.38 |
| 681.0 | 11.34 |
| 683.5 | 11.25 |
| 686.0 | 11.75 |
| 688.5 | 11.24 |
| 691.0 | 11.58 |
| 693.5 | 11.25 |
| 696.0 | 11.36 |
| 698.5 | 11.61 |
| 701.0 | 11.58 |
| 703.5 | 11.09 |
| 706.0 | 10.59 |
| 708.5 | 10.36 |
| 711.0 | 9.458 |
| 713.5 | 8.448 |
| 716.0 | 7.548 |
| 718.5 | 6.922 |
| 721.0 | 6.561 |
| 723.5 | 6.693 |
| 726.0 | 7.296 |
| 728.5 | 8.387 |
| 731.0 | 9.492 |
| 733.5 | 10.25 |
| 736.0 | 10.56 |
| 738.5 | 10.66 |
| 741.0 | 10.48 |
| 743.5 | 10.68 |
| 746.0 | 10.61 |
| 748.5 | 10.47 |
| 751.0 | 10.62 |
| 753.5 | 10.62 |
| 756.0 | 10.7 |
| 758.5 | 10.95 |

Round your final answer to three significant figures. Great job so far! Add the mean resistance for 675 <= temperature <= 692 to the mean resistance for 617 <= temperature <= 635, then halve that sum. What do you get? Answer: 12.7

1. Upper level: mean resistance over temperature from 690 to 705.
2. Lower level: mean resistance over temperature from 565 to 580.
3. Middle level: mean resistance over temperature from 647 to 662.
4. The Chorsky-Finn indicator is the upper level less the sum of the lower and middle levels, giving -12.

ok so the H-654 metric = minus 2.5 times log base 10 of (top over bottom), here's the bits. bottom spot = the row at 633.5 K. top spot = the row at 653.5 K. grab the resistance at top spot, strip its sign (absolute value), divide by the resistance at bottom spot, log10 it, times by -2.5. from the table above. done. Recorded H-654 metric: 0.28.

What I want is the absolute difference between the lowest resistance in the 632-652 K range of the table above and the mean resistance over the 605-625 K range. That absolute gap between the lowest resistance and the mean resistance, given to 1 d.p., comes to 1.5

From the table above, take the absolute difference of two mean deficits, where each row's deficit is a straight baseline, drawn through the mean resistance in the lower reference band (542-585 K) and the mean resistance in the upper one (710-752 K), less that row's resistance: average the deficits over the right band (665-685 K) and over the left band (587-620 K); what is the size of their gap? 0.0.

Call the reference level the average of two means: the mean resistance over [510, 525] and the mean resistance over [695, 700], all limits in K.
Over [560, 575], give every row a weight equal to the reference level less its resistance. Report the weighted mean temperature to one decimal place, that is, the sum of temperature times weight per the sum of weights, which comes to 567.3 K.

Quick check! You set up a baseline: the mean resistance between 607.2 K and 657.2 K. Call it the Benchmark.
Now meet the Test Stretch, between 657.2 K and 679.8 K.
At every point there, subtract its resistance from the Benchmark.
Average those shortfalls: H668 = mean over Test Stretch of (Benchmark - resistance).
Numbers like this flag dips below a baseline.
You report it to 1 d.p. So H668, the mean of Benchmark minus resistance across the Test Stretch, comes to 2.5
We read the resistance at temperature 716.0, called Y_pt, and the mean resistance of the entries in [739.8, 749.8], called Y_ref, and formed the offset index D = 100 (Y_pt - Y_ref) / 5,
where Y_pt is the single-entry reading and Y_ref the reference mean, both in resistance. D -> -60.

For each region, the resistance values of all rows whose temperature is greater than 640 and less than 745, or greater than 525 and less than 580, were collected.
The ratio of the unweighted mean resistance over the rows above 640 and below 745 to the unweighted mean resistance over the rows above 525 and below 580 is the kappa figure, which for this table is 0.81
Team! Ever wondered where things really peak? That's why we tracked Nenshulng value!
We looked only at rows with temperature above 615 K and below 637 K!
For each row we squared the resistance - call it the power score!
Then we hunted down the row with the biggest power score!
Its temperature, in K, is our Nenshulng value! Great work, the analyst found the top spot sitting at 631.0 K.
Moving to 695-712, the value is 698.5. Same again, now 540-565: 563.5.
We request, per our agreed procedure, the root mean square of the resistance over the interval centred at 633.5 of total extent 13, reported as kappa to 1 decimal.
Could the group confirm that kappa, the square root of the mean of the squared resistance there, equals 13.8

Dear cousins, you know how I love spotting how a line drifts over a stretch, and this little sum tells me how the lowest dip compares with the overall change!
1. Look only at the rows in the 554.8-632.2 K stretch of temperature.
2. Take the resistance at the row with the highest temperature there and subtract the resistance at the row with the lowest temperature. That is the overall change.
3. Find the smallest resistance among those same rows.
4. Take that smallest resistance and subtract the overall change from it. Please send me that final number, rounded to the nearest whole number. 10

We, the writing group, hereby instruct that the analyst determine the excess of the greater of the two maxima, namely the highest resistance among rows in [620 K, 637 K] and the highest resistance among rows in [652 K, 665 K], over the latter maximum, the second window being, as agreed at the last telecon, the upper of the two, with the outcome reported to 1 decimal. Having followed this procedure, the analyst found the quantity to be 4.2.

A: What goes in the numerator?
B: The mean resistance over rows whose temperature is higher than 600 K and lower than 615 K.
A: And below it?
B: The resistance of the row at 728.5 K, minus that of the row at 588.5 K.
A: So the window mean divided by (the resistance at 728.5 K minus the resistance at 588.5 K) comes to -3.2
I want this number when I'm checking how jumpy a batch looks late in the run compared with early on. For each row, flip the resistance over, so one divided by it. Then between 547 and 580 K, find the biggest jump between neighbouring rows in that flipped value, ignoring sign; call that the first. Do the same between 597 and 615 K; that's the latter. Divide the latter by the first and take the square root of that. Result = 1.25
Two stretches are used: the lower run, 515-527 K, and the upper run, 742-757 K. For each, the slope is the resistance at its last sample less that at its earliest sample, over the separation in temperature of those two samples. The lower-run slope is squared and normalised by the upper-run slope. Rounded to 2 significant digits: 0.49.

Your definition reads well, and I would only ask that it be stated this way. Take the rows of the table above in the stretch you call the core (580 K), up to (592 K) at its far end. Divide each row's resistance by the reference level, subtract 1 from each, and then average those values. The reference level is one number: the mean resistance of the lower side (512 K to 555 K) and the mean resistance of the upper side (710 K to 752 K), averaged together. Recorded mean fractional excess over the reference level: 0.17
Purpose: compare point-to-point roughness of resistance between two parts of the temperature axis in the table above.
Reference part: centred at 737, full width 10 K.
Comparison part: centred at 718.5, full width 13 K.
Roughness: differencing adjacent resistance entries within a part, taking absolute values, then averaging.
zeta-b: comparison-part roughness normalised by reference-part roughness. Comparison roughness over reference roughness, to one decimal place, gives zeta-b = 2.6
